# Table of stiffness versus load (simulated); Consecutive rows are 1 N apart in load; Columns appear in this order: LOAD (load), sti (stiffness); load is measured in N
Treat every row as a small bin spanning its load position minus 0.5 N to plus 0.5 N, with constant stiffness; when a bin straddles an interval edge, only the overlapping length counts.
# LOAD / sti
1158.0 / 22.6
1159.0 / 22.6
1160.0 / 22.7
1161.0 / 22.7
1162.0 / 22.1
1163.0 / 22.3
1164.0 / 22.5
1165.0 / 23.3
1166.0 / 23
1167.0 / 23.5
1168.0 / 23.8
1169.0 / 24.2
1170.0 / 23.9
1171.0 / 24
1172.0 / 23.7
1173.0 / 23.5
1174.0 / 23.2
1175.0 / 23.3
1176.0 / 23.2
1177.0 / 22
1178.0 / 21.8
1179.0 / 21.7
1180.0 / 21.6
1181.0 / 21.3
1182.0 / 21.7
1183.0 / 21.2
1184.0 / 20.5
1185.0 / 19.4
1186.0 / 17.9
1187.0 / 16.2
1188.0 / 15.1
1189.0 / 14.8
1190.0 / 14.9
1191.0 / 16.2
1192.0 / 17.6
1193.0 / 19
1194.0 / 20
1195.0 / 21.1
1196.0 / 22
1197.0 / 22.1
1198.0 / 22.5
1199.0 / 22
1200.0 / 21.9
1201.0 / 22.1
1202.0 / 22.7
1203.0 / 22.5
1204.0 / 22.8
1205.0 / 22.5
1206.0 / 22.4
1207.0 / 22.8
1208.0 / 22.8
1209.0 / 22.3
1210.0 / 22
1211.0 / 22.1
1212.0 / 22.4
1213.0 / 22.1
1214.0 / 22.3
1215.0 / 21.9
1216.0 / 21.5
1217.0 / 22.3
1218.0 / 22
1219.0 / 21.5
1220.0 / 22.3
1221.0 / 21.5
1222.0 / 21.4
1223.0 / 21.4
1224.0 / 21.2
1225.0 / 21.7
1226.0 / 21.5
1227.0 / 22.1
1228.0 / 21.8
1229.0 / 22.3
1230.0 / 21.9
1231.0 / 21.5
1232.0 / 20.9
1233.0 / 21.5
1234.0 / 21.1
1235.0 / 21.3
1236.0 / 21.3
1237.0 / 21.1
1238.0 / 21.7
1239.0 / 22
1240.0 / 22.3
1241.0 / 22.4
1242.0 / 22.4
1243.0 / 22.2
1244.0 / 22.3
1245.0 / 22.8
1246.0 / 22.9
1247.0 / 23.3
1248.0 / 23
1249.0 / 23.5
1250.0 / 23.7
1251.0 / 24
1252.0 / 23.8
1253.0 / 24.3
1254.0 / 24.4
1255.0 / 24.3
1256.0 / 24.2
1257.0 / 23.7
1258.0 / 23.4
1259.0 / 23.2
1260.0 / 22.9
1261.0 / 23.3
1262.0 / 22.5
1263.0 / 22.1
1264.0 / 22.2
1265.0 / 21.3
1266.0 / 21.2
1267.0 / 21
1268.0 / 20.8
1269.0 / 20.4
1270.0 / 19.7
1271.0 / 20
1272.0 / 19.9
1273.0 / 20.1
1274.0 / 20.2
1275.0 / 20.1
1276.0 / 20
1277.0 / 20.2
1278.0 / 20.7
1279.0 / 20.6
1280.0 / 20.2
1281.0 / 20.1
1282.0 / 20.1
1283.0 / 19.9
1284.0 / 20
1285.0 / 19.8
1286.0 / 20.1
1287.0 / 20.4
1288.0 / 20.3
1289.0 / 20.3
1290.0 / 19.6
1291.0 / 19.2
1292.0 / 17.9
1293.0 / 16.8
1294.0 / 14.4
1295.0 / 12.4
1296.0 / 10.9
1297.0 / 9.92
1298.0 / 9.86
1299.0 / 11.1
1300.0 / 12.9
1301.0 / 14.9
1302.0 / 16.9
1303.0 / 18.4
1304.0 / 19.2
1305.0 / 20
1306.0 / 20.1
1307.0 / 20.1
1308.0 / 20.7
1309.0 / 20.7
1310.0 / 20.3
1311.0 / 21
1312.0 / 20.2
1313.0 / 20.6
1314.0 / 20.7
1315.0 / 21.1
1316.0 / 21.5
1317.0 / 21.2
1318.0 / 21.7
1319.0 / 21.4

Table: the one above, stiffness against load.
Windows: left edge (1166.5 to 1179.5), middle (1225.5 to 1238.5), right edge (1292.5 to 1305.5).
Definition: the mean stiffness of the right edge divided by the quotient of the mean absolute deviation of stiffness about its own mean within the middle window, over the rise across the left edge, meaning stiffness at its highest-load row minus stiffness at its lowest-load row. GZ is -80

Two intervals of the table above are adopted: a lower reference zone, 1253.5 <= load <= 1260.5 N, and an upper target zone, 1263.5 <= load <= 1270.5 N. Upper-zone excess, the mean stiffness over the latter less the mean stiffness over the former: -2.8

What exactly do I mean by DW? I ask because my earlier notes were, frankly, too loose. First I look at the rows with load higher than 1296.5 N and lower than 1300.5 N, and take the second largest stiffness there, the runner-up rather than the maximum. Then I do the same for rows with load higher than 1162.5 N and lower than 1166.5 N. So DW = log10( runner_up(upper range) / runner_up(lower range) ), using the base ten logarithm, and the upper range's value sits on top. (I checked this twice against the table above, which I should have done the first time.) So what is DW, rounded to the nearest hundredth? -0.32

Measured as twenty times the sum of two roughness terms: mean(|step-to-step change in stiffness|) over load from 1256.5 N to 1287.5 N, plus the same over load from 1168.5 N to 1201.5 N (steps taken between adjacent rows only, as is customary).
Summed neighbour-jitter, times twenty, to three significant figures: 17.5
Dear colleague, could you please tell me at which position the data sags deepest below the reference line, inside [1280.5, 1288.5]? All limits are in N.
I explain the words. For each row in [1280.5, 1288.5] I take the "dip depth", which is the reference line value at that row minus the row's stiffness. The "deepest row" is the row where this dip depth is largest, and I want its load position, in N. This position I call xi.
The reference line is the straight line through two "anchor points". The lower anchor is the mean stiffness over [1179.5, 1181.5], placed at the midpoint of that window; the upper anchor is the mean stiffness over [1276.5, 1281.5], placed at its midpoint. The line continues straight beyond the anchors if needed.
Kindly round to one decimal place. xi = 1285.0 N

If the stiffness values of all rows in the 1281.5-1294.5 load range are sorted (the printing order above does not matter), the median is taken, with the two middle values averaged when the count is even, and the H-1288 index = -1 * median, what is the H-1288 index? -19.9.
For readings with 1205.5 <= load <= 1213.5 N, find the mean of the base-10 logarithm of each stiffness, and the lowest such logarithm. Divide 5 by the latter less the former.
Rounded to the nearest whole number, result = -708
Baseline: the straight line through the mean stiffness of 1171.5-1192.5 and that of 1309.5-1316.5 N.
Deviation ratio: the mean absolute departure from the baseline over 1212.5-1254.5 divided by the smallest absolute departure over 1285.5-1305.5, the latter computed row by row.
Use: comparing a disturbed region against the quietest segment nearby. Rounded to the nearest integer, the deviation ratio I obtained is 8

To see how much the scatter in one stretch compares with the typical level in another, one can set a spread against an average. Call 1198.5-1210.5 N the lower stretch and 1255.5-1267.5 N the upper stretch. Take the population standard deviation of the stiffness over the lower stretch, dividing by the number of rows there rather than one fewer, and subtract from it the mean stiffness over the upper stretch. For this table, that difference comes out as -22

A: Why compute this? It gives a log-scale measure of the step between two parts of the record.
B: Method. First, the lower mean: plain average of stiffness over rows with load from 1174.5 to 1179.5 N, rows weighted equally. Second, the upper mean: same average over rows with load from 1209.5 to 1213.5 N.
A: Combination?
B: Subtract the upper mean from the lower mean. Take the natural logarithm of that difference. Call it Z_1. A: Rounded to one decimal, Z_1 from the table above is -1.4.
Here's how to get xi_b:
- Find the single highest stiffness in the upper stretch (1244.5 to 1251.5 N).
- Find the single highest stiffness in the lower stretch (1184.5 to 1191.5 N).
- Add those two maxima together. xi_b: 43.4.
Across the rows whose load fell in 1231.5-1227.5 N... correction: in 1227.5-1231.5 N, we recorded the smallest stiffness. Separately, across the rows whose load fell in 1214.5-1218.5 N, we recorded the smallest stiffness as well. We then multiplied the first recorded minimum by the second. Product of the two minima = 462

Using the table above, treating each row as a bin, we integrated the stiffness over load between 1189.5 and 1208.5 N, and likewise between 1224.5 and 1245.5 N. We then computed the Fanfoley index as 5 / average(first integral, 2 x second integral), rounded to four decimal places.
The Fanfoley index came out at 0.0076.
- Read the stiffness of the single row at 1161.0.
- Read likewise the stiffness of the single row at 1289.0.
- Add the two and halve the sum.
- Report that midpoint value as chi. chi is 21.5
